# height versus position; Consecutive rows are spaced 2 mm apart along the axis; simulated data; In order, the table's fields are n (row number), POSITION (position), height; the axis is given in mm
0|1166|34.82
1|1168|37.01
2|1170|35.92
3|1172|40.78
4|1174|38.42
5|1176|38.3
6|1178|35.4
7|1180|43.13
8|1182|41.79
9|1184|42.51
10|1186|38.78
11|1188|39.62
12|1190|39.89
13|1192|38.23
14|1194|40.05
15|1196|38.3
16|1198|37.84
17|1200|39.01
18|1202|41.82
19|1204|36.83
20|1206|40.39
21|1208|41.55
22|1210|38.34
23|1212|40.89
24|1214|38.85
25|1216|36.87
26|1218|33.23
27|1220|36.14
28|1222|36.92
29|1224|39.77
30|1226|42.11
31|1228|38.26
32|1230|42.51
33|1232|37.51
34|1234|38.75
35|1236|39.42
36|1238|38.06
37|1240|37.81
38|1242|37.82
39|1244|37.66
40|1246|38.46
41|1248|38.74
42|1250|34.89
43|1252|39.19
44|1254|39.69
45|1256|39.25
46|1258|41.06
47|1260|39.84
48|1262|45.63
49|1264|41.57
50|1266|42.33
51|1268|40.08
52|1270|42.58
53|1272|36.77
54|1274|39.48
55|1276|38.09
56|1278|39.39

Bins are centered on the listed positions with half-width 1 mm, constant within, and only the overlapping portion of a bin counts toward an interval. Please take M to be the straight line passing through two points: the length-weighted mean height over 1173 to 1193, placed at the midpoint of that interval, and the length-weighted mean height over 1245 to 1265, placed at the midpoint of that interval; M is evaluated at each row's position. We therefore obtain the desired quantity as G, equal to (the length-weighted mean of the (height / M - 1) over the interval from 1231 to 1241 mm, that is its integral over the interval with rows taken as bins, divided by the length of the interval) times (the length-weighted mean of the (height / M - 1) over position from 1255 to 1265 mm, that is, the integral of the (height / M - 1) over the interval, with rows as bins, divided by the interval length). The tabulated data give -0.0015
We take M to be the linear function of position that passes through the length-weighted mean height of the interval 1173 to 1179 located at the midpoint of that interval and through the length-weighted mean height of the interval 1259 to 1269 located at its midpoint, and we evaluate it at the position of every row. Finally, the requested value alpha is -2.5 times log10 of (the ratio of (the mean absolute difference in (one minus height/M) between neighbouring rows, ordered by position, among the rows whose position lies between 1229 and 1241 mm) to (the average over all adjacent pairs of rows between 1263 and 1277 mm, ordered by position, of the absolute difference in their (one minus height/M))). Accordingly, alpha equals 0.38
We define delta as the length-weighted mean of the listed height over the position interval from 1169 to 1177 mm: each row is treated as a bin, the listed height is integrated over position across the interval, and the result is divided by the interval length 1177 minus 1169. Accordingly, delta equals 38.4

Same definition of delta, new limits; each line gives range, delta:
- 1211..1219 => 37.5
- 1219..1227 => 38.7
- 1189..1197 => 39.1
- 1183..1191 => 40.2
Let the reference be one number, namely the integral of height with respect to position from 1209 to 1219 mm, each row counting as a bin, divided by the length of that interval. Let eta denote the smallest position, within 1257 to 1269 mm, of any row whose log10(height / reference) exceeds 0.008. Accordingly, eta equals 1258 mm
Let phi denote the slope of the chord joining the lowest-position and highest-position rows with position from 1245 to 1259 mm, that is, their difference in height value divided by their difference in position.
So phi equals 0.22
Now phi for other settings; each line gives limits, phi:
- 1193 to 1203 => 0.22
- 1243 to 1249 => 0.27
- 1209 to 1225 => 0.10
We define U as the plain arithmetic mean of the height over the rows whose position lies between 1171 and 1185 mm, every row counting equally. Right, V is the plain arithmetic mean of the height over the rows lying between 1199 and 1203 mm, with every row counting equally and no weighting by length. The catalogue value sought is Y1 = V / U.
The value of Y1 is 1.01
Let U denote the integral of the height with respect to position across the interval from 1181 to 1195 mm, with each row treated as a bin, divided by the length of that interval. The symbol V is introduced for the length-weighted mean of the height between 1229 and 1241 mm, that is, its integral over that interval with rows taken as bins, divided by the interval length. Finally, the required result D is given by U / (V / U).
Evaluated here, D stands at 41.3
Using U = 40.1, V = 39.0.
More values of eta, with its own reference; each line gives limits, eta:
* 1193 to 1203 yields 1194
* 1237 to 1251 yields 1246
